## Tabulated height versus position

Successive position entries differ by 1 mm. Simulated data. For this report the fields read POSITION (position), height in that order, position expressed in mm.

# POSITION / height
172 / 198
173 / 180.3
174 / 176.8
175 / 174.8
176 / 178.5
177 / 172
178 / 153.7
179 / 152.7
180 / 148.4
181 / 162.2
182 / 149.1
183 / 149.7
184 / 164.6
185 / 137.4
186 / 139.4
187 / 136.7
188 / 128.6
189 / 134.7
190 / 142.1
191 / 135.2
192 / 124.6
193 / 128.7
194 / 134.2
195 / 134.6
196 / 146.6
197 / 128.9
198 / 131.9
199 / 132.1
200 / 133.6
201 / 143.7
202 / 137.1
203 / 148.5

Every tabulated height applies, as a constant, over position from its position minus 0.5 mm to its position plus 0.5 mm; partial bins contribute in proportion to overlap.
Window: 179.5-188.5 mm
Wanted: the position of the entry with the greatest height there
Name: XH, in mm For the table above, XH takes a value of 184 mm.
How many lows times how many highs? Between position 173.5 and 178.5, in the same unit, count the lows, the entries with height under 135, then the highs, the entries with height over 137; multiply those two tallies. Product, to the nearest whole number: 0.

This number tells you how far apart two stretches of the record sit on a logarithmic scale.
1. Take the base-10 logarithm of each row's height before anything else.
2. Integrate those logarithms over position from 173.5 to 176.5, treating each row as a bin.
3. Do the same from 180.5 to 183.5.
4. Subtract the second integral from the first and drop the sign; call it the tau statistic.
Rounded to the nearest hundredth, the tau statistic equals 0.18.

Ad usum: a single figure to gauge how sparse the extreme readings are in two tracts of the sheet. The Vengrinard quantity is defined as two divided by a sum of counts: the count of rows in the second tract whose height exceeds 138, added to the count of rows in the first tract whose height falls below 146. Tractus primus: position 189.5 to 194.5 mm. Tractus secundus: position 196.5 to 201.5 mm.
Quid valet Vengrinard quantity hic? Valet 0.3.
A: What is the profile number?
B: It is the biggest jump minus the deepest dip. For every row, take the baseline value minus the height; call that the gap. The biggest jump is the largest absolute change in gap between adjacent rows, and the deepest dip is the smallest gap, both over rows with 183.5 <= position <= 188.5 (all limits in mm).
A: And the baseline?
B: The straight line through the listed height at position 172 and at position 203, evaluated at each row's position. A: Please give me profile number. 11.4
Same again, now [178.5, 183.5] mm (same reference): -6.0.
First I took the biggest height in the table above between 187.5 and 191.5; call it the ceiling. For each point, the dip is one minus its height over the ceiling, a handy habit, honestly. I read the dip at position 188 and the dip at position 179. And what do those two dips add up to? 0.02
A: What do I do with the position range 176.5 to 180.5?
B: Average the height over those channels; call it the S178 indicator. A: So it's 157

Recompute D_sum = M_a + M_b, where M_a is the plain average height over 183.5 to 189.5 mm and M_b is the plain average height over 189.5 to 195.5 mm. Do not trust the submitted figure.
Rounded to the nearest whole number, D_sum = 273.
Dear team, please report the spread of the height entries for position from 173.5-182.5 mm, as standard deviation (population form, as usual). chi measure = 12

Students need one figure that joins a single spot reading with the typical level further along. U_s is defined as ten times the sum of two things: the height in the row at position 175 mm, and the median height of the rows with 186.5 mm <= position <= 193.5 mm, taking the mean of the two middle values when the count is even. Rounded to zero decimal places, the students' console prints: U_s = 3095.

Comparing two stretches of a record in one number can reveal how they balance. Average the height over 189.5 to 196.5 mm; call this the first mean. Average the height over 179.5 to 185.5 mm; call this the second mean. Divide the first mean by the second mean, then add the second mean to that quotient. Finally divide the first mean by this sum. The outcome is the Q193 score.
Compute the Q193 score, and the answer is 0.88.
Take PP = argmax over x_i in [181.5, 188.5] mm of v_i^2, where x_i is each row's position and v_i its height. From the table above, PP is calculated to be 184 mm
